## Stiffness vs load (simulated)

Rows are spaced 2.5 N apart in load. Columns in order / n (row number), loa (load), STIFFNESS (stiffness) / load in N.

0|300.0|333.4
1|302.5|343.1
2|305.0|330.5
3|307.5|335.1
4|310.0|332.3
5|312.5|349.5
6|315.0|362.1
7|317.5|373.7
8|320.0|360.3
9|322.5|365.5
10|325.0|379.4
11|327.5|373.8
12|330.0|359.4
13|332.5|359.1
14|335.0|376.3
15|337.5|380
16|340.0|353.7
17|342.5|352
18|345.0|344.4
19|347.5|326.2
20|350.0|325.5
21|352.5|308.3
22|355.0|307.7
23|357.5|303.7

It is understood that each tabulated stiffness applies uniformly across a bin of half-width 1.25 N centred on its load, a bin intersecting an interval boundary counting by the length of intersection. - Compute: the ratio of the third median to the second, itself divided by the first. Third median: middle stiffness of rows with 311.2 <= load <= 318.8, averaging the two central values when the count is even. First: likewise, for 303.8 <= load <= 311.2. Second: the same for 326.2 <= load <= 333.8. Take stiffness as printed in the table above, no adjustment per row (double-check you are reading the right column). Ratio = 0.0030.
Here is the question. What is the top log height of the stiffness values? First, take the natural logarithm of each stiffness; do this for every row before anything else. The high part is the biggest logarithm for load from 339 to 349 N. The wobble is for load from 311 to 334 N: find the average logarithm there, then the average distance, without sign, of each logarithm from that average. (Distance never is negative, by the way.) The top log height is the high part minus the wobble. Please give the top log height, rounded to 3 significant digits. 5.85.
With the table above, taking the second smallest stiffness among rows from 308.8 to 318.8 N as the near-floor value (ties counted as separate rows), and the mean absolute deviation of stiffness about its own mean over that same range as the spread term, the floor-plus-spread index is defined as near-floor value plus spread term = 363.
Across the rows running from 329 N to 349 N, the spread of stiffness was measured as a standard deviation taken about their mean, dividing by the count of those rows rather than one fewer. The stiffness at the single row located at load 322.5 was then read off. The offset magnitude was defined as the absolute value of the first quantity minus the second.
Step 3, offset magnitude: 349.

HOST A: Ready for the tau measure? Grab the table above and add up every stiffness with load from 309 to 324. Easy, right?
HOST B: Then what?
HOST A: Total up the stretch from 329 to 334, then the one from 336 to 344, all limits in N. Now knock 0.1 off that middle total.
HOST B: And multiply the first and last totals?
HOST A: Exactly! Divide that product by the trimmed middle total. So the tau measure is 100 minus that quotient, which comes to -3139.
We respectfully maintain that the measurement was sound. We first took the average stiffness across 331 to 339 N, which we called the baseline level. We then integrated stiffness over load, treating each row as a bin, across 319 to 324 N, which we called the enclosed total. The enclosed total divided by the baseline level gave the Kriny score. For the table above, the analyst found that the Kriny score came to 4.9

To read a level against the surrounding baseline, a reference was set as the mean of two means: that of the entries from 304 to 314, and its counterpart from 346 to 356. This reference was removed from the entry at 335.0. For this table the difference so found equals 49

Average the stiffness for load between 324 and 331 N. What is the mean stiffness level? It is 371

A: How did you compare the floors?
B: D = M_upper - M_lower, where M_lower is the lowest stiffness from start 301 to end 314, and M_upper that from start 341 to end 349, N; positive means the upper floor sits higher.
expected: -4.3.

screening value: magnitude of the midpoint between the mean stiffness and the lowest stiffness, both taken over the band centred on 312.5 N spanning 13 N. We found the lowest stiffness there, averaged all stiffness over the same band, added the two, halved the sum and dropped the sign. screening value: 341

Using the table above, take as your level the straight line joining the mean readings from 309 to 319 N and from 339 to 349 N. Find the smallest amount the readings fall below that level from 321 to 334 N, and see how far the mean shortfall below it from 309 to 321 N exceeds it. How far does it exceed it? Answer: 27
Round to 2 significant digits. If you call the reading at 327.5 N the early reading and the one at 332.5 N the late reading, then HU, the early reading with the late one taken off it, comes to 15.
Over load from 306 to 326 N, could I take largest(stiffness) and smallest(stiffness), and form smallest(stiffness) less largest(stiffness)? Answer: -47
